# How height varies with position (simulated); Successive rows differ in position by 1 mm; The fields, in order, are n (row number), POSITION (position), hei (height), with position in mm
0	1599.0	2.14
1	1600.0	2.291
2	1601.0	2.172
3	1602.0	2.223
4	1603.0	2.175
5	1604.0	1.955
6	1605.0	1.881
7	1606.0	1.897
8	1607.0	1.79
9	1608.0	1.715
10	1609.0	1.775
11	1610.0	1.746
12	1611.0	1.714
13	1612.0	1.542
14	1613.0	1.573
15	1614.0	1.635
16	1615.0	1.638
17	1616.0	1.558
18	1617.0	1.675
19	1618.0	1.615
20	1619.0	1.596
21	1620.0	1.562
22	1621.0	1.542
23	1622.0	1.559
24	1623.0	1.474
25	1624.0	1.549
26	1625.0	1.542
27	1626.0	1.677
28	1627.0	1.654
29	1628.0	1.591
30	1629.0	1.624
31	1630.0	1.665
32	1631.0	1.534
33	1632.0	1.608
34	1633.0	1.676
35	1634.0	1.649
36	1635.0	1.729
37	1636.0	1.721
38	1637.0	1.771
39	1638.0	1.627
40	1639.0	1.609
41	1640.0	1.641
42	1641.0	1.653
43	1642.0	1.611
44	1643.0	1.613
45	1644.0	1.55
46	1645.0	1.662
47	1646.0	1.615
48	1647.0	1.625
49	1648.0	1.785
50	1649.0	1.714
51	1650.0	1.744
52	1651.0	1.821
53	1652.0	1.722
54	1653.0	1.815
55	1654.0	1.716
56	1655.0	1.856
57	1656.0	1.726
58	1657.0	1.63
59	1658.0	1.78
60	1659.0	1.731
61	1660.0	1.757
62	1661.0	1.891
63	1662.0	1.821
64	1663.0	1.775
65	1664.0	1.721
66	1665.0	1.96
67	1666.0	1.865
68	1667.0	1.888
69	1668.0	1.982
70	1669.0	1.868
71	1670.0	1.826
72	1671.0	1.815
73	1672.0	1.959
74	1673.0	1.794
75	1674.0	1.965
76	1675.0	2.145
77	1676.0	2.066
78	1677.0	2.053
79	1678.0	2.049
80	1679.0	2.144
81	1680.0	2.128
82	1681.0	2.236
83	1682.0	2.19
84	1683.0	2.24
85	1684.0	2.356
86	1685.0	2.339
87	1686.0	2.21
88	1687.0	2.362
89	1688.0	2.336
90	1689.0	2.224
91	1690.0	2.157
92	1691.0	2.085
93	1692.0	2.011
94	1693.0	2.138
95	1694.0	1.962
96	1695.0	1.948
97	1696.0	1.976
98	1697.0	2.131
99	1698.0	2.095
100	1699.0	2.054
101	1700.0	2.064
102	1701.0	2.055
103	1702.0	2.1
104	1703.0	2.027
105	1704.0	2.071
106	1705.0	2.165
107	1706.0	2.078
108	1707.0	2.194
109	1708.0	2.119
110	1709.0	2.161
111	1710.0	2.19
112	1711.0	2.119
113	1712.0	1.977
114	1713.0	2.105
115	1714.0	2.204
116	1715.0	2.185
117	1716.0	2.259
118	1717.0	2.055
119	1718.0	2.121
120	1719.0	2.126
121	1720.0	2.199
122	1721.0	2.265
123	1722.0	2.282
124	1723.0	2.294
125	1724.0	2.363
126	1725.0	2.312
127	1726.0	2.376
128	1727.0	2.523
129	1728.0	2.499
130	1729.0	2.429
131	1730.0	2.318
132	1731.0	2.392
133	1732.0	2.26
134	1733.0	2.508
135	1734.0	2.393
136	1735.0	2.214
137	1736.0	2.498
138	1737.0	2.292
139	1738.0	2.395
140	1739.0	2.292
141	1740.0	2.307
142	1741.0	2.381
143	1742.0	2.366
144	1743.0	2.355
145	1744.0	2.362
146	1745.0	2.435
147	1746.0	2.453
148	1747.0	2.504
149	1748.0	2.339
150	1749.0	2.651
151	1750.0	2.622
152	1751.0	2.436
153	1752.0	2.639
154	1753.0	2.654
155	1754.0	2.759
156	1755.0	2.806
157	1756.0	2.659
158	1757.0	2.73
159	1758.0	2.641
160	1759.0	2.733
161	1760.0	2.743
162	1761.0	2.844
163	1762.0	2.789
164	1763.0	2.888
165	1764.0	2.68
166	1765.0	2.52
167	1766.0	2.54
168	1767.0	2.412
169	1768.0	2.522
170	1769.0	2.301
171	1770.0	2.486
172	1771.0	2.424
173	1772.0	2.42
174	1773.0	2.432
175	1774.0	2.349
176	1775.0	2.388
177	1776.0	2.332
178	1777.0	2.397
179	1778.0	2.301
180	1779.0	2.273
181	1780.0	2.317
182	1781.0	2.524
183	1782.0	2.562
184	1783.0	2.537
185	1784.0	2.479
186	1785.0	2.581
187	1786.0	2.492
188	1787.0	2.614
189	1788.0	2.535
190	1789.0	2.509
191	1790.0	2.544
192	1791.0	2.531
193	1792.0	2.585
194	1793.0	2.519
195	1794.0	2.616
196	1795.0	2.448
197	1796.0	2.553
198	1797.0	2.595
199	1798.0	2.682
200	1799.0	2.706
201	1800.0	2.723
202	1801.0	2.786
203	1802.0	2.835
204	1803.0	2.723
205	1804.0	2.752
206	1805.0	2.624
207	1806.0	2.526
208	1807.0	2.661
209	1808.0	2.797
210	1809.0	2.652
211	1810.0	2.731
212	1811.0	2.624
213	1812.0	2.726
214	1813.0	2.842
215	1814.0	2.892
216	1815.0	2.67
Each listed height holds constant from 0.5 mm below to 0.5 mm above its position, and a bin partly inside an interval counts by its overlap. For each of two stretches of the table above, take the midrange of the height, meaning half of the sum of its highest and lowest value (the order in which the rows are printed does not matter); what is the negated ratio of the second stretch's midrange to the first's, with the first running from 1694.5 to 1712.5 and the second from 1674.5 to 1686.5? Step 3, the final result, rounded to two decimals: -1.06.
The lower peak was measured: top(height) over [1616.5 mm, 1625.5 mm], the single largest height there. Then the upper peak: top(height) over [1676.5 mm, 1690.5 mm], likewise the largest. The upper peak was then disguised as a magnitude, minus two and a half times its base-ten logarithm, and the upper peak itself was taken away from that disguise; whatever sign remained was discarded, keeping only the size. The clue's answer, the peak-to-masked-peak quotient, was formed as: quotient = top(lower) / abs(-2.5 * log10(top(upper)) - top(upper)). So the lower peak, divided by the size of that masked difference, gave 0.51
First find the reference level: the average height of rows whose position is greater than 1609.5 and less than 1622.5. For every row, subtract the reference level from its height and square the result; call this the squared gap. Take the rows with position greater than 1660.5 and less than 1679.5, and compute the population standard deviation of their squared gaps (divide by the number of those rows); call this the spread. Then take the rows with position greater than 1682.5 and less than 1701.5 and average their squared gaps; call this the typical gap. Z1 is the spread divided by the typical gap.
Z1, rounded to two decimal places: 0.27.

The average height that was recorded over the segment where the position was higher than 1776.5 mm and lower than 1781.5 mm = 2.4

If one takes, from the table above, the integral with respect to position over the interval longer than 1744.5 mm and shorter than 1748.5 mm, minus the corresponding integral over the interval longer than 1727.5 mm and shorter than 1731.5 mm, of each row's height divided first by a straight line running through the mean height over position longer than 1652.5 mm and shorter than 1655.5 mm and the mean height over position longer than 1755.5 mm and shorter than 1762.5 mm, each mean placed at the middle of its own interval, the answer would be -0.19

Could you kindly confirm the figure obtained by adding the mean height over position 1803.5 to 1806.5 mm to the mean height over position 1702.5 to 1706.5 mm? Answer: 4.7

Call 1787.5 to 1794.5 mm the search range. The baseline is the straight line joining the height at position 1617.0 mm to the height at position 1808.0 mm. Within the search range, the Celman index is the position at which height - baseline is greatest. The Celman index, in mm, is 1794.0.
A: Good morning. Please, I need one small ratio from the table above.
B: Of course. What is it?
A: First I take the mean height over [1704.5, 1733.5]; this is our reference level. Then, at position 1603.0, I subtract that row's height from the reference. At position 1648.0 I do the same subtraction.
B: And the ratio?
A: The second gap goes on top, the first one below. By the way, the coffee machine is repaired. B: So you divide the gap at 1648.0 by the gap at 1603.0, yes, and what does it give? 6.6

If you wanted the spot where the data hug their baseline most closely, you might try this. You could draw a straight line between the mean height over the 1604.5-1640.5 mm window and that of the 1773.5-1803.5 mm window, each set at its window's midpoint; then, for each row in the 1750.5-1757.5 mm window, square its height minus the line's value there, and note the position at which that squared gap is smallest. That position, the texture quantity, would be 1751.0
